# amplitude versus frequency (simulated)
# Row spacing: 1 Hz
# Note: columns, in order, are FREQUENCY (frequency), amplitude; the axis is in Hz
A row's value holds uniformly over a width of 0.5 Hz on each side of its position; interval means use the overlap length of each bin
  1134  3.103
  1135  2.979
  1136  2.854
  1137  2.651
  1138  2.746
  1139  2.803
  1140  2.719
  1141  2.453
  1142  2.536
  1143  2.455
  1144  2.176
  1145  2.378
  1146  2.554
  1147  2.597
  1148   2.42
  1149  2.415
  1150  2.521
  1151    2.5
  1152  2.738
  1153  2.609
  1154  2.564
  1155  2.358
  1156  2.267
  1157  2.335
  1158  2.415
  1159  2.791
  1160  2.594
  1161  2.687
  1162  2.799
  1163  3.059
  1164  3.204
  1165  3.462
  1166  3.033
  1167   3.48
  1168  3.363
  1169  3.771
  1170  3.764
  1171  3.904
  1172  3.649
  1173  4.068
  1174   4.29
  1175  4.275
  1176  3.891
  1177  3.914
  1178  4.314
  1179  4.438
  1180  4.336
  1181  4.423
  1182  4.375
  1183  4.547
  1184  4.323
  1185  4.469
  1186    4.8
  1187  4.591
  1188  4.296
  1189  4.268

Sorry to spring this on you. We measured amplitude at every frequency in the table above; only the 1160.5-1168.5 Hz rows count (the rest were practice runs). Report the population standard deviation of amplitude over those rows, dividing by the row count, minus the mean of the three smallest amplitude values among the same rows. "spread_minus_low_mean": -2.6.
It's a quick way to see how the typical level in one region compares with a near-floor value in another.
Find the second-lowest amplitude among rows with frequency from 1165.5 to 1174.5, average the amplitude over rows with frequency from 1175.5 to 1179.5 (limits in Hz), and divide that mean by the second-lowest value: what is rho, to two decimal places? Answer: 1.23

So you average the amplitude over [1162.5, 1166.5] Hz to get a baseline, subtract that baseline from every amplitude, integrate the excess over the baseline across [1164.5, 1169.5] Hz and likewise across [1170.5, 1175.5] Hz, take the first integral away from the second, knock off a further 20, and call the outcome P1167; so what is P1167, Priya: -16.9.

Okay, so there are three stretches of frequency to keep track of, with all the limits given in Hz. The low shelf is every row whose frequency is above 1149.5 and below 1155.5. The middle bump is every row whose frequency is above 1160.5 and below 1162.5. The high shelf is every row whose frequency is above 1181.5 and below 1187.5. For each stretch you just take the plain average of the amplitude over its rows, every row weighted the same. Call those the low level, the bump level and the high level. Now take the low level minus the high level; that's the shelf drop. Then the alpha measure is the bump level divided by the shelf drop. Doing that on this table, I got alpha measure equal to -1.4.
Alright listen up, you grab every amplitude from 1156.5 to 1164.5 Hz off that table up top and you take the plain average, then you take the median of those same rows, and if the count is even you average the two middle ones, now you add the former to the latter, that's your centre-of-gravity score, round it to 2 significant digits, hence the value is 5.5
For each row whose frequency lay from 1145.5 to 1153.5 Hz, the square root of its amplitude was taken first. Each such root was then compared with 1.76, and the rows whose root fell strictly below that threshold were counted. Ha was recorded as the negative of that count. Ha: -8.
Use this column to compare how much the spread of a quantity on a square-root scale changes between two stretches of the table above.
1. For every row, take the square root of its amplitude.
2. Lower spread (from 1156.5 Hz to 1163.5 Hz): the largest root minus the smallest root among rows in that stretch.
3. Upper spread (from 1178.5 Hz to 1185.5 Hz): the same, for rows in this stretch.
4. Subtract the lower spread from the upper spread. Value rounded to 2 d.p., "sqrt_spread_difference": -0.17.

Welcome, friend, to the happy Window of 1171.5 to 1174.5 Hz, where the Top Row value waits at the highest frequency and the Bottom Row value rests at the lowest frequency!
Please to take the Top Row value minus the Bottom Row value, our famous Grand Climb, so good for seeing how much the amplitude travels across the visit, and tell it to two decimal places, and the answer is 0.64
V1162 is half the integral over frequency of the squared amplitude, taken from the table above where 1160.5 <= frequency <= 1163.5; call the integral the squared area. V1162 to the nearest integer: 12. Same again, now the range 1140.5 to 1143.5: 9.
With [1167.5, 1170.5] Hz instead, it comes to 20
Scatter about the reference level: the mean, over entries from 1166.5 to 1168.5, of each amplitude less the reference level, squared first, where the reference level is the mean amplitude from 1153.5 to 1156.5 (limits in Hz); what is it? 1.1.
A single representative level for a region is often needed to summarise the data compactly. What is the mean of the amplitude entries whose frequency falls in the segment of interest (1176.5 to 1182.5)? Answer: 4.3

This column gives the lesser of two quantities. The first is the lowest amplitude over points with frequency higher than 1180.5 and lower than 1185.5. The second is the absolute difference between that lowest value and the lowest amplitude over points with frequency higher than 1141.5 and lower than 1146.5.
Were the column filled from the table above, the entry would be 2.1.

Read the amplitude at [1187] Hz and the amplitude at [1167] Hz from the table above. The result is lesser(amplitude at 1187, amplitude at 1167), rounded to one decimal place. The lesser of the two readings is 3.5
